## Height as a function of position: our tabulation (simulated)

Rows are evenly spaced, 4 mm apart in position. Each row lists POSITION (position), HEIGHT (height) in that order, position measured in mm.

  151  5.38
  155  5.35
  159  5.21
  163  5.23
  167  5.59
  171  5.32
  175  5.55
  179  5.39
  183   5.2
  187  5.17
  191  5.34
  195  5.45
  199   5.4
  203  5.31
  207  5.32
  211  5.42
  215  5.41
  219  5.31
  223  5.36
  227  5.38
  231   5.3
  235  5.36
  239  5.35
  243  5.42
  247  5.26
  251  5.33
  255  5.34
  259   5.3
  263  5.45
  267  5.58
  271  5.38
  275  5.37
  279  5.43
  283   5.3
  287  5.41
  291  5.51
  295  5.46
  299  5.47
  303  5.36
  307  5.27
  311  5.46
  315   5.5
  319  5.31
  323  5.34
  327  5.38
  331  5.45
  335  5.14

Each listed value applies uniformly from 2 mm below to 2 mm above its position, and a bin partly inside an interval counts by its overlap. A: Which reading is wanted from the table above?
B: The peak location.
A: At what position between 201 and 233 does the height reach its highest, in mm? 211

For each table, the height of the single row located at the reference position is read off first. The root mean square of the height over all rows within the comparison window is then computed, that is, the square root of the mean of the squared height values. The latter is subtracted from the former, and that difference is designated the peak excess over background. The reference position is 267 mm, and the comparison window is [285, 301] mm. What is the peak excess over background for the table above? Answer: 0.12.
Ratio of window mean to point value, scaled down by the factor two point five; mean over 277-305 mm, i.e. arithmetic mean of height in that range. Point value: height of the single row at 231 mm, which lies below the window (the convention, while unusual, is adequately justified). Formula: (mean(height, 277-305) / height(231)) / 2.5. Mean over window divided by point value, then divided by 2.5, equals 0.409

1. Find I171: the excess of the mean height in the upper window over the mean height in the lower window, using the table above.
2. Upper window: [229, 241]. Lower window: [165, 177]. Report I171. -0.15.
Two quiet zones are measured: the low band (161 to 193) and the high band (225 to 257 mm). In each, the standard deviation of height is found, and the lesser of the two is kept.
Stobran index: 0.05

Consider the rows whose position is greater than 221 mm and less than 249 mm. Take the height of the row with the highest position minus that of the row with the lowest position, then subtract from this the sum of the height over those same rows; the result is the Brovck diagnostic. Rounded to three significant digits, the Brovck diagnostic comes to -37.5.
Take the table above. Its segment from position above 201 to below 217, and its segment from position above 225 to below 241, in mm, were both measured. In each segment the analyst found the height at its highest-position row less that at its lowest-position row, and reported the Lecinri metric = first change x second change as -0.003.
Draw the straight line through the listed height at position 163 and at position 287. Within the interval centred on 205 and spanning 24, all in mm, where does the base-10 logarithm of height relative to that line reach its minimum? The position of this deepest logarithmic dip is 203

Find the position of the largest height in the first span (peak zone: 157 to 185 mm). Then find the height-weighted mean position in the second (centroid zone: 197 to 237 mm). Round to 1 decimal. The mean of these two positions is 192.0 mm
